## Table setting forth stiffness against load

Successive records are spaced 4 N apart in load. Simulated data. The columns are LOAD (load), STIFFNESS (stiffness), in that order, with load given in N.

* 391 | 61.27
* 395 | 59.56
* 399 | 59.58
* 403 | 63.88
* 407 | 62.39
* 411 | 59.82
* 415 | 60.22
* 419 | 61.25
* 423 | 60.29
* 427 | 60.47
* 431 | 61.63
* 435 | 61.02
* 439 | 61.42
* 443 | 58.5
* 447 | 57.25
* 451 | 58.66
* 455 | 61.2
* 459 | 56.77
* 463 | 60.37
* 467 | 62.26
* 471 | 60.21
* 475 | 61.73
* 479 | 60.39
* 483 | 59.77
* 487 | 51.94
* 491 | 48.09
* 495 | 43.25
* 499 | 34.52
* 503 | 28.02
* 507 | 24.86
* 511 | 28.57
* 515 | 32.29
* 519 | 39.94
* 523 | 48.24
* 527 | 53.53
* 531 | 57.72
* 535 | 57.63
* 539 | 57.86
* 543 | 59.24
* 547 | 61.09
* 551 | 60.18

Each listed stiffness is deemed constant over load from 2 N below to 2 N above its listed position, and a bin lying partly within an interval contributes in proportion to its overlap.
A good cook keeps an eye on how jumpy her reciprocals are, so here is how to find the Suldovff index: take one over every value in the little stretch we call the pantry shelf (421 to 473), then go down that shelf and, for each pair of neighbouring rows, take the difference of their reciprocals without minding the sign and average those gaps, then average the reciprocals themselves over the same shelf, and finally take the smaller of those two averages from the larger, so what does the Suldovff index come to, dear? 0.0162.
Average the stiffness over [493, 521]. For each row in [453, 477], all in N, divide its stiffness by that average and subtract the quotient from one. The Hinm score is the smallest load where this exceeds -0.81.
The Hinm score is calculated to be 459 N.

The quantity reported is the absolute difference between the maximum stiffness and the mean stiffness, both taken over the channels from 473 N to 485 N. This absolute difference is 1.1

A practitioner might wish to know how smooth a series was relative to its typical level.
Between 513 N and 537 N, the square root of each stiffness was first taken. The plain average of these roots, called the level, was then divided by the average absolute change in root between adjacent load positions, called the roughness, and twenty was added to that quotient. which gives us 38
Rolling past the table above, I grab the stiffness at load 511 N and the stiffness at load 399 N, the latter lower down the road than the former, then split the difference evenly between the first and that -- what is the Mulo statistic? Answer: 44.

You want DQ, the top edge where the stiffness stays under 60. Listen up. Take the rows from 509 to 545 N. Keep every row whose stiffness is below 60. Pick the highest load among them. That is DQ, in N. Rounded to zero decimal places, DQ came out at 543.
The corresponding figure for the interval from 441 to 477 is 459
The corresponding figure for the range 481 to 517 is 515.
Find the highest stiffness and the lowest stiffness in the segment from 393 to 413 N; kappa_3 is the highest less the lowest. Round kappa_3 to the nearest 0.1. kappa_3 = 4.3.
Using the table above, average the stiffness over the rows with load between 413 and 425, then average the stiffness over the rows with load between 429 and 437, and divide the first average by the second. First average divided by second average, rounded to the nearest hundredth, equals 0.99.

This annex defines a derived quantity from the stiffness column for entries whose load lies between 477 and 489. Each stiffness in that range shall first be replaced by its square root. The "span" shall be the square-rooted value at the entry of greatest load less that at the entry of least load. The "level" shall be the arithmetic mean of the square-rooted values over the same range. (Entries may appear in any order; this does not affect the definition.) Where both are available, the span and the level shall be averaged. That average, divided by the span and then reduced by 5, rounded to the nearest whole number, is -11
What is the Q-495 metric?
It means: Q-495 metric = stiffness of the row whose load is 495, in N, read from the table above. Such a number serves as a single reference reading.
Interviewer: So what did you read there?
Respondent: 43.25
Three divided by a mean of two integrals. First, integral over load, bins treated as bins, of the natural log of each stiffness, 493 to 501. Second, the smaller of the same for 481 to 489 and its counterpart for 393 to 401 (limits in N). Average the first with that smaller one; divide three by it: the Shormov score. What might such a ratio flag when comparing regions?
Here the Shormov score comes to 0.098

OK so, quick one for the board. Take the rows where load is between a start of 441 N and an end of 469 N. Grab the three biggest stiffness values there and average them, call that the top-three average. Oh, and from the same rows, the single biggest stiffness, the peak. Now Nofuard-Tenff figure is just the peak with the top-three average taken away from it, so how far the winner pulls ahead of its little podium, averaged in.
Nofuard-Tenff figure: 0.98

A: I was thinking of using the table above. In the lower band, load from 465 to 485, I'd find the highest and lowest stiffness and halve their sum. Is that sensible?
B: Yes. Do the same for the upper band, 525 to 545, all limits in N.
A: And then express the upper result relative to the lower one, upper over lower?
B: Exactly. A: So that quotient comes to 0.92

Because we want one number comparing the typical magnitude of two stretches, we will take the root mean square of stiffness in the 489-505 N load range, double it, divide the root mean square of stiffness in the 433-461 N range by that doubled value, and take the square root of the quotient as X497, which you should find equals 0.87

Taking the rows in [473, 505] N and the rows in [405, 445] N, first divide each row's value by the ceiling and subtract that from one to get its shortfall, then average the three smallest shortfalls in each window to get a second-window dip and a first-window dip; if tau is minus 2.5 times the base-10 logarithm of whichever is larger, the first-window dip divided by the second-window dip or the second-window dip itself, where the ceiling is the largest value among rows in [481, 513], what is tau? -0.9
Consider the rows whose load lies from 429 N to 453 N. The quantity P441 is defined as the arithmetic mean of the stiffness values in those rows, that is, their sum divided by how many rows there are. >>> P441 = 60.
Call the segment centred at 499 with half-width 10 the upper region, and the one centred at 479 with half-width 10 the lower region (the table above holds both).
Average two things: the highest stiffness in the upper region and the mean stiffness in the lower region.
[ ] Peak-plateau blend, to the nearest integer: 53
